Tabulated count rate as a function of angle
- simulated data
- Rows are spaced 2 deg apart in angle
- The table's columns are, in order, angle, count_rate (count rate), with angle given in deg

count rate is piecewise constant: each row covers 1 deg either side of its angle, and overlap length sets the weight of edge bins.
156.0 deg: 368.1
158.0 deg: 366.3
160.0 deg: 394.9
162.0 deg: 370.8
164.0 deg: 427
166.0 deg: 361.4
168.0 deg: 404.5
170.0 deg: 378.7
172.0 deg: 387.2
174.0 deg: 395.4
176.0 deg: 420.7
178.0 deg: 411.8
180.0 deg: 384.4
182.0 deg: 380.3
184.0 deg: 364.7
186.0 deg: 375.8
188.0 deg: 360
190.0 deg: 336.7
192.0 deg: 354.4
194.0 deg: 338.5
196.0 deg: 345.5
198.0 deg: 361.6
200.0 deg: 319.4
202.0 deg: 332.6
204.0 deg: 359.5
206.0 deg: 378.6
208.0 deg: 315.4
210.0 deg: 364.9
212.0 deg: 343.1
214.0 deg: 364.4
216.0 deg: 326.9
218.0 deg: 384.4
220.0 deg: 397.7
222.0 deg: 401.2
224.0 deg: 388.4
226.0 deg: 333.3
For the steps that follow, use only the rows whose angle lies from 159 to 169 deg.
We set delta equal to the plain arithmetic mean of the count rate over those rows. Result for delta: 392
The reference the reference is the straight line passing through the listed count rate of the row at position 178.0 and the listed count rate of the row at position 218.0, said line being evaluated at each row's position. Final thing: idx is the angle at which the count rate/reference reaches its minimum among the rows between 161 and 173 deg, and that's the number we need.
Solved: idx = 166.0 deg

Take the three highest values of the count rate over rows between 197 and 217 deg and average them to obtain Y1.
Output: 369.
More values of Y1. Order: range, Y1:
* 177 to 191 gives 392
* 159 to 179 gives 420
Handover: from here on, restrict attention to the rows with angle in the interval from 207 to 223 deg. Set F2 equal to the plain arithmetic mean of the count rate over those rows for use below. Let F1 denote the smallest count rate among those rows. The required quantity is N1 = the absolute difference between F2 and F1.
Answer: 47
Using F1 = 315.4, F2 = 362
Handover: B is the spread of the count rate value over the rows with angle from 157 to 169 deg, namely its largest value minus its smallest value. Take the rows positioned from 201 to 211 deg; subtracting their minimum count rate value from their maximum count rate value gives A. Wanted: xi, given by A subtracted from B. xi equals 2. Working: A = 63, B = 66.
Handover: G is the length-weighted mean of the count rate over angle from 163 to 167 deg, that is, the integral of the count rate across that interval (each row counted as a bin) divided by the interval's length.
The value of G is 394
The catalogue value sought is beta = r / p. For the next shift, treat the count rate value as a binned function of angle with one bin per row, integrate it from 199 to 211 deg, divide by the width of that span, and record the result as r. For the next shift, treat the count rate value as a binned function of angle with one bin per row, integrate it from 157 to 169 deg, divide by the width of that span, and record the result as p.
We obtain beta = 0.89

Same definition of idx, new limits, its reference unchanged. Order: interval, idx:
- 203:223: 208.0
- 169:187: 184.0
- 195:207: 200.0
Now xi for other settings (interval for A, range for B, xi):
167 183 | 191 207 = 17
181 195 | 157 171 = 22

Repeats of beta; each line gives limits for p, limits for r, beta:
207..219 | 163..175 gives 1.12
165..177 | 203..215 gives 0.91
